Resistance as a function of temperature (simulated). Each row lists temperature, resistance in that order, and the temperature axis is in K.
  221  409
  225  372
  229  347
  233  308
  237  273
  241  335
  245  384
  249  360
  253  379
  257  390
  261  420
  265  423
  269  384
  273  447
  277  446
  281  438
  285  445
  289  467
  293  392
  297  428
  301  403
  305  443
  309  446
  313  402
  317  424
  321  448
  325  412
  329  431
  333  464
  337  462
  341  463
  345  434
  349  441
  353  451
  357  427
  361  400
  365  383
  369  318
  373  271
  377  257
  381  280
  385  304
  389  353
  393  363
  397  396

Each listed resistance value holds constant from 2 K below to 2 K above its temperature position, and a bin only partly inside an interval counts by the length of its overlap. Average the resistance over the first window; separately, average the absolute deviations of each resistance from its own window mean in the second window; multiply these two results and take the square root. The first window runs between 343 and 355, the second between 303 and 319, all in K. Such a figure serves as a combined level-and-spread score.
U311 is 83.4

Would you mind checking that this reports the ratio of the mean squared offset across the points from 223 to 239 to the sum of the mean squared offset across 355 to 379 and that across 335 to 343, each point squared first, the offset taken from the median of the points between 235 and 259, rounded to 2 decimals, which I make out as 0.25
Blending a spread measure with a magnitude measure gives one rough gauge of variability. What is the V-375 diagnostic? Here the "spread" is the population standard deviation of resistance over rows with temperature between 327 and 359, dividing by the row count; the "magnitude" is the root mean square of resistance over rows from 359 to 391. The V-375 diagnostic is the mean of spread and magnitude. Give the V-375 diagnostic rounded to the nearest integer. 169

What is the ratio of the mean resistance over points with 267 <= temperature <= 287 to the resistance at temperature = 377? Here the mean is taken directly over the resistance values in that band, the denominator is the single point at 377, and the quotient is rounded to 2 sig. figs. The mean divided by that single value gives 1.7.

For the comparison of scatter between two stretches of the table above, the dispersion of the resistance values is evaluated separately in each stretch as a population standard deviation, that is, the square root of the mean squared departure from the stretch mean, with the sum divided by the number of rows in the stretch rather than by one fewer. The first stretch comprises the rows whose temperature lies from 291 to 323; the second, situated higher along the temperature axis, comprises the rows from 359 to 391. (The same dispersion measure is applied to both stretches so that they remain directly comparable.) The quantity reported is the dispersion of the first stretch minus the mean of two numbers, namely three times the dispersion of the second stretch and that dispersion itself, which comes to -79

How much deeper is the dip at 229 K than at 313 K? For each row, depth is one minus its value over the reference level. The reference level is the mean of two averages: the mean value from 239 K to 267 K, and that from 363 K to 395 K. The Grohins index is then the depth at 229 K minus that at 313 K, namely 0.2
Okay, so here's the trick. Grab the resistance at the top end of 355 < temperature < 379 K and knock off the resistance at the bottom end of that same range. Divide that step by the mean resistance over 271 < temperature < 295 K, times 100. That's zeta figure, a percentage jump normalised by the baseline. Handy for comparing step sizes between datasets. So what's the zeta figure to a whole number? -39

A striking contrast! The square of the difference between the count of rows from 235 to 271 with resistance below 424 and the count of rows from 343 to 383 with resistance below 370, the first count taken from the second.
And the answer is 25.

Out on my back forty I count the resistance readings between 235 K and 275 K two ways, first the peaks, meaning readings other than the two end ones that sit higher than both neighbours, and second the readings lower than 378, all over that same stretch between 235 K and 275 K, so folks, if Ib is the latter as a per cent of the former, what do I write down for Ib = 150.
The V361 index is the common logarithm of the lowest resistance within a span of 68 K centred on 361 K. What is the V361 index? 2.41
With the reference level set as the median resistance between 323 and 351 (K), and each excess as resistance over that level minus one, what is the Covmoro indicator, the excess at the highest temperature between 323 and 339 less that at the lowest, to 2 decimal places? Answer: 0.11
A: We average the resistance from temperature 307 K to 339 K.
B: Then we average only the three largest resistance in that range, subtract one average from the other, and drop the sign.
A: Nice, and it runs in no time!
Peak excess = 22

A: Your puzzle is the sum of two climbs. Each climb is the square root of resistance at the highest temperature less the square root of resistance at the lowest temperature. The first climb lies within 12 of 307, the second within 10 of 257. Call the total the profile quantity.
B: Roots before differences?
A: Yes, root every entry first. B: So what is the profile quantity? 1.5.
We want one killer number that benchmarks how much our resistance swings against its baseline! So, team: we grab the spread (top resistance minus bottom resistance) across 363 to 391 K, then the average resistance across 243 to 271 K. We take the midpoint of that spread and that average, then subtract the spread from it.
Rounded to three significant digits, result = 133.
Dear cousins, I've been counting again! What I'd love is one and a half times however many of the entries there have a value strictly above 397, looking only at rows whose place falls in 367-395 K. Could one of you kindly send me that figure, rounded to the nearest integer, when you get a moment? 0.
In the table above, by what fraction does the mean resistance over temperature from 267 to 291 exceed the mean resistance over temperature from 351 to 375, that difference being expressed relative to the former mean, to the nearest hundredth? 0.14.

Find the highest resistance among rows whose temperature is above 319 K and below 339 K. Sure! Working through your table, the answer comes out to 464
